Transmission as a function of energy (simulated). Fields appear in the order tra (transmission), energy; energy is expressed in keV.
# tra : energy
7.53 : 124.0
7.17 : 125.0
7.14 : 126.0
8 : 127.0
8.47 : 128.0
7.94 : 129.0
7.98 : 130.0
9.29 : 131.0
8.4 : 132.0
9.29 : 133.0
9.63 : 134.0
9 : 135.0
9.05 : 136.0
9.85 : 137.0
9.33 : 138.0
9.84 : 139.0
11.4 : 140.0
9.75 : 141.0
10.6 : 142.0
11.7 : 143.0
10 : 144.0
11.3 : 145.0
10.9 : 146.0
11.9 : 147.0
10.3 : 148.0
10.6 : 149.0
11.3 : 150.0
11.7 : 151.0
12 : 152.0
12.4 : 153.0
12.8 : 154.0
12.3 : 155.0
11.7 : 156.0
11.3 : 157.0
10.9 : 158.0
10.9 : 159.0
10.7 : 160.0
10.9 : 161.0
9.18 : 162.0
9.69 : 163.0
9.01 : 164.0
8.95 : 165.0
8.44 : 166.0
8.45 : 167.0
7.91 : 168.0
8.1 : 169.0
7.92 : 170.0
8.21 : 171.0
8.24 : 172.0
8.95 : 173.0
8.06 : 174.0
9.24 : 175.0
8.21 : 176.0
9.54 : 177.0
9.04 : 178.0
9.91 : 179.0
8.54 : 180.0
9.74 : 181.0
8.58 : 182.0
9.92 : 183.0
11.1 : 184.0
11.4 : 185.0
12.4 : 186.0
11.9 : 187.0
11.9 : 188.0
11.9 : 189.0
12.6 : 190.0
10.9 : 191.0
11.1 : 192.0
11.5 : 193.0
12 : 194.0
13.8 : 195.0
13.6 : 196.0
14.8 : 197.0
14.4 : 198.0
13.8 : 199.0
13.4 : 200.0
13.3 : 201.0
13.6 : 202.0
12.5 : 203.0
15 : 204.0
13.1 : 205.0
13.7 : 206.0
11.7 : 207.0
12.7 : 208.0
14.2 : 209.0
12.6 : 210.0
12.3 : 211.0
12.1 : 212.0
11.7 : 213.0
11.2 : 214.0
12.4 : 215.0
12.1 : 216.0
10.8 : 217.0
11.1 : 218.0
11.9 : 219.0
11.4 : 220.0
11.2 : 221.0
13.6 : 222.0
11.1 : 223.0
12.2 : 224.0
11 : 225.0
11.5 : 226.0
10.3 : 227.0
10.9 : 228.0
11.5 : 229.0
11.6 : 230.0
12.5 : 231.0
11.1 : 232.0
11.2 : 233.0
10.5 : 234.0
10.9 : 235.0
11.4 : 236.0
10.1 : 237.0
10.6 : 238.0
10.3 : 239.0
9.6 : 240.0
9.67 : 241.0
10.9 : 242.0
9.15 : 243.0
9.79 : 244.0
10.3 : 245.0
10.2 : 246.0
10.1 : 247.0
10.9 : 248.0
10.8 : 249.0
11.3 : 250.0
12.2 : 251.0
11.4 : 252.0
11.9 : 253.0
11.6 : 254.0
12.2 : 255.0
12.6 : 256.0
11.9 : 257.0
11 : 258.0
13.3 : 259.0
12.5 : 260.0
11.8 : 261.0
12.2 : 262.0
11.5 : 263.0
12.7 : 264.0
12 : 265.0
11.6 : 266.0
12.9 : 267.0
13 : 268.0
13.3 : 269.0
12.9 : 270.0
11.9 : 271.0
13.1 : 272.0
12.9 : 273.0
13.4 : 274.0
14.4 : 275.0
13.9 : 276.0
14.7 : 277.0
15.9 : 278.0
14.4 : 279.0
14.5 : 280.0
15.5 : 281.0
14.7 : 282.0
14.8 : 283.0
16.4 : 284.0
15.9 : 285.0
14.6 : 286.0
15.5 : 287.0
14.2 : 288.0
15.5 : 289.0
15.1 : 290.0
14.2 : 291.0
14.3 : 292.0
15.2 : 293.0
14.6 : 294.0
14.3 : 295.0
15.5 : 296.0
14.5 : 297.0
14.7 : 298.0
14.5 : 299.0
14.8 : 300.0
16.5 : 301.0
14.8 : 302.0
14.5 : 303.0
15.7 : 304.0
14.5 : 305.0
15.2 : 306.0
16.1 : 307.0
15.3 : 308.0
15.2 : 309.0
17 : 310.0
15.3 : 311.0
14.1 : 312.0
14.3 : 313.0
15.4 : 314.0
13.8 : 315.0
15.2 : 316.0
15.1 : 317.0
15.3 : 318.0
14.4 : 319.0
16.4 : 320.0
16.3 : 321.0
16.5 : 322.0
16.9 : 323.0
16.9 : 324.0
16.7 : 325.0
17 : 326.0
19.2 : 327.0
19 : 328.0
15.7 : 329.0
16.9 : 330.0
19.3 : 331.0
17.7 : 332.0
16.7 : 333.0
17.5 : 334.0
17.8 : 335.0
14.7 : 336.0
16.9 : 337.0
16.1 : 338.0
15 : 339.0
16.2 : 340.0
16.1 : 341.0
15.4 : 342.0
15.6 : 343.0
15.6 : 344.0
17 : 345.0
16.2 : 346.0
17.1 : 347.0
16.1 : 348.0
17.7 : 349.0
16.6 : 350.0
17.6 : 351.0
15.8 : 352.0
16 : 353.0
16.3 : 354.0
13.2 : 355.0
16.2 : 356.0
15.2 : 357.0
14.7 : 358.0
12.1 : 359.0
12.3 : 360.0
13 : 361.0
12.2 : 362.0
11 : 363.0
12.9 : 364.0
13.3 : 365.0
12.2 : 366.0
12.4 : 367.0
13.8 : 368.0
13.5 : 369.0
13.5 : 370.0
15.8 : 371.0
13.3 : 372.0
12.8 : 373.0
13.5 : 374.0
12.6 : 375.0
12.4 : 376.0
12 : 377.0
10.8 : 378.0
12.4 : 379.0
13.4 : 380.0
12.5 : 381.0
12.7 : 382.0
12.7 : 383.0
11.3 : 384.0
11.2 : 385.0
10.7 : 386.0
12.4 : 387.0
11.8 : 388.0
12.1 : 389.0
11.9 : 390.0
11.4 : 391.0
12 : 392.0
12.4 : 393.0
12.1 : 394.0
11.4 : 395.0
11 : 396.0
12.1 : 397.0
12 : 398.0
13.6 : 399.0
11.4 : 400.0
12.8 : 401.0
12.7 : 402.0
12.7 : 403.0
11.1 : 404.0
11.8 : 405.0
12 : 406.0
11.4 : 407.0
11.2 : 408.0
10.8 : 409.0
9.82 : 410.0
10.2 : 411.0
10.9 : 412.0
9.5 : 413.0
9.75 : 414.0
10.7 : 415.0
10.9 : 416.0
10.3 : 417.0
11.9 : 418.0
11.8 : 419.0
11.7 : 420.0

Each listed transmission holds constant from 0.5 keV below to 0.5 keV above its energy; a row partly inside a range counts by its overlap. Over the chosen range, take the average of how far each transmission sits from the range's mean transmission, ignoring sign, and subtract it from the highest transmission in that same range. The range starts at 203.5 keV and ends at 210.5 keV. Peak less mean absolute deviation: 14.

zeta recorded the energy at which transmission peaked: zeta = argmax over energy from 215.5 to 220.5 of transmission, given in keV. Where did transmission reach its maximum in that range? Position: 216.0 keV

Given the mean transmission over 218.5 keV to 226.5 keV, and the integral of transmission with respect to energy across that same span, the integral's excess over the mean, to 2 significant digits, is 82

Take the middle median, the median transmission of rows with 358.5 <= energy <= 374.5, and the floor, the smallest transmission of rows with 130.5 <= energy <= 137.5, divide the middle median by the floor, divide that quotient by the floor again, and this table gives 0.18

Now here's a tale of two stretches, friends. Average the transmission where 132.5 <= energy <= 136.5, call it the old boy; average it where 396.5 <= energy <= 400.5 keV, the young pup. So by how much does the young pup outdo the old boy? 3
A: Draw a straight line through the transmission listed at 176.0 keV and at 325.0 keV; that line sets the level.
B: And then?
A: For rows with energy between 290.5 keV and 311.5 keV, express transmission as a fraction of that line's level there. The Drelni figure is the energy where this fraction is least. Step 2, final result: 305.0 keV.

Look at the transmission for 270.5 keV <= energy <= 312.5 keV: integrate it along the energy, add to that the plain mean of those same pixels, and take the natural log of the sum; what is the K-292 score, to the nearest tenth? 6.5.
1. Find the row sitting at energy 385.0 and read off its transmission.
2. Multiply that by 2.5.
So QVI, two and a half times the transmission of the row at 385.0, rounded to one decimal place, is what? 28.0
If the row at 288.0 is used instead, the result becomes 35.5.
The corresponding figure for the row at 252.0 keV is 28.5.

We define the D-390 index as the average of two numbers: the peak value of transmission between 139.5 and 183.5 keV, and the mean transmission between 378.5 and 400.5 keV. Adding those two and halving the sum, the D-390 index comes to 12.4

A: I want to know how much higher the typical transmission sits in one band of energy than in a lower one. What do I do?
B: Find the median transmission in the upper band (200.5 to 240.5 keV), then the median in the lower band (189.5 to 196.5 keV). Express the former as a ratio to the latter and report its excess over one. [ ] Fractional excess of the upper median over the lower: 0.0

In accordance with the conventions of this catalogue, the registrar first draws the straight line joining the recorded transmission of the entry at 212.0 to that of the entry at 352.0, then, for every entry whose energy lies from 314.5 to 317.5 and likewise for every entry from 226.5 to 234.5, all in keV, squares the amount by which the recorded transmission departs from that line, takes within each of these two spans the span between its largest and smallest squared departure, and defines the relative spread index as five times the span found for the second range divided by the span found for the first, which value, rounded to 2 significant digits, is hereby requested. 24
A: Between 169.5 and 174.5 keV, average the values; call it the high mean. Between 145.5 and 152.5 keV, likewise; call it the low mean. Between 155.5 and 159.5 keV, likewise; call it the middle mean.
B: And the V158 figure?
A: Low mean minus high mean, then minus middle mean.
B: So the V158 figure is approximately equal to -8.2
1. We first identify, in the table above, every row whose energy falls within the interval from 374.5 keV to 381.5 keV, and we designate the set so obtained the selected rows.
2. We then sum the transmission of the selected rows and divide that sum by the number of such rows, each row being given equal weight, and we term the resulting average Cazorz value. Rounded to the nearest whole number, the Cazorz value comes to 12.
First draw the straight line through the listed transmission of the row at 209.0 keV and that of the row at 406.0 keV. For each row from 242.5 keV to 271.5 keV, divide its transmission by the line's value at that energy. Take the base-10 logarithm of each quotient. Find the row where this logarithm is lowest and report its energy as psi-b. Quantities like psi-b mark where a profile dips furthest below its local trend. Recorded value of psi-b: 243.0 keV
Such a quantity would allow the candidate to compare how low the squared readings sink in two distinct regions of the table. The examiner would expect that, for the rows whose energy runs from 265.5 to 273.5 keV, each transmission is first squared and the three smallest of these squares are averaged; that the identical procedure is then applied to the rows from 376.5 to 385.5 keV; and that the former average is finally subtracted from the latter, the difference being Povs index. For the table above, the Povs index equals -24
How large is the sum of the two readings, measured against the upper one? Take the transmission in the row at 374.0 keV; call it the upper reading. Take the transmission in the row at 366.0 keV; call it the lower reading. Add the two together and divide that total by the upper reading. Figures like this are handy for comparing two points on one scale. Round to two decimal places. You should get 1.90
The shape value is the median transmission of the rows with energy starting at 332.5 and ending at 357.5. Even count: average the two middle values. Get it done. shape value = 16.2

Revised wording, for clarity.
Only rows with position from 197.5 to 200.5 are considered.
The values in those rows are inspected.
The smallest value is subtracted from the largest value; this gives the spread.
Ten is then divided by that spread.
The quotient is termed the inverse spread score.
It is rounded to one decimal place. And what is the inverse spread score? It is 10.0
